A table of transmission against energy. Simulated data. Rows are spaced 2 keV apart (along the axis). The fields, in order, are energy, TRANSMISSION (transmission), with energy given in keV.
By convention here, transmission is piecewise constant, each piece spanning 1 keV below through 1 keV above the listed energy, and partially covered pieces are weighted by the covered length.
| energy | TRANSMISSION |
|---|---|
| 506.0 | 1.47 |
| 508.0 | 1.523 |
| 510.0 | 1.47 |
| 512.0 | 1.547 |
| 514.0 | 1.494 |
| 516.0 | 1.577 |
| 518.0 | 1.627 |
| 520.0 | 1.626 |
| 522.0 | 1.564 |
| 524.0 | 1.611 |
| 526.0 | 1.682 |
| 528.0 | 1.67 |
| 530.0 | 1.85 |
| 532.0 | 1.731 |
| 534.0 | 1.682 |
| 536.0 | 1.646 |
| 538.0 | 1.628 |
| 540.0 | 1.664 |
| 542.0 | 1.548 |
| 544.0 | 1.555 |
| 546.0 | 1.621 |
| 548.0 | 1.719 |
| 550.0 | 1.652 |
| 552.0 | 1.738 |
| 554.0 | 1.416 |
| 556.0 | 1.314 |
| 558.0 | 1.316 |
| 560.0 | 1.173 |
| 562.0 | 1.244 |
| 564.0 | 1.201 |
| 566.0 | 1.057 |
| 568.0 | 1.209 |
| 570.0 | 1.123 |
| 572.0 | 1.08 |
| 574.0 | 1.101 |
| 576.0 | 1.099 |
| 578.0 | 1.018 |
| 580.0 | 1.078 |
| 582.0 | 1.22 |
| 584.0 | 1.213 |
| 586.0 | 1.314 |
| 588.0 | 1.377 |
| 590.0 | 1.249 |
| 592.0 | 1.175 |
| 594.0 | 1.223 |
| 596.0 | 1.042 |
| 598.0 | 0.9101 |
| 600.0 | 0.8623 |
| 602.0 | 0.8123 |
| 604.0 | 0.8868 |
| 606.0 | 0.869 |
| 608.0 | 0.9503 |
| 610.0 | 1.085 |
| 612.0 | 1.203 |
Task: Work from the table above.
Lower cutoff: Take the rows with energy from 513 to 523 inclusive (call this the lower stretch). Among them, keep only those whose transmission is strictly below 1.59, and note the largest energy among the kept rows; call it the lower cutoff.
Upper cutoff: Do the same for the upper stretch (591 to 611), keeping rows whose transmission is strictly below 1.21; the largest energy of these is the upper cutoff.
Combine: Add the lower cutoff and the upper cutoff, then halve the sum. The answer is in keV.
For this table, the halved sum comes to 566 keV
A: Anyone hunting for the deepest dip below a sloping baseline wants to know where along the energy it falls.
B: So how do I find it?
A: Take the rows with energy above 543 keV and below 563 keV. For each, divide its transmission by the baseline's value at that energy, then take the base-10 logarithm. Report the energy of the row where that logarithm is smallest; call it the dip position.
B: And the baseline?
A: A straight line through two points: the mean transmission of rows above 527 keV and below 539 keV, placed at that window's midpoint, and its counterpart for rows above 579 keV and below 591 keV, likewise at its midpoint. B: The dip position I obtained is 560.0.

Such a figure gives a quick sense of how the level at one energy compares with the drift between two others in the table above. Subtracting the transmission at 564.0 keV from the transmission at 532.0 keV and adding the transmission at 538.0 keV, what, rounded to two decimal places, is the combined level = 2.16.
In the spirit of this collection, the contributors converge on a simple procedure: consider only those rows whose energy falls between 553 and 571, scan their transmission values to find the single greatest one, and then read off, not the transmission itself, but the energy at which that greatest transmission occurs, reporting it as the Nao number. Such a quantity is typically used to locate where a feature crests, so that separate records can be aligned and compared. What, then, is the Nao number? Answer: 554.0 keV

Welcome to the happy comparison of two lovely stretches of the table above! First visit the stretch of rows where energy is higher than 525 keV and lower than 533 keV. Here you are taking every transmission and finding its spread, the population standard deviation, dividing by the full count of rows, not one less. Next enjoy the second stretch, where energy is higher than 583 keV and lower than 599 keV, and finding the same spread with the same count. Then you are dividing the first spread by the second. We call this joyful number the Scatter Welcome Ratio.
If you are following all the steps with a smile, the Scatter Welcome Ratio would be 0.51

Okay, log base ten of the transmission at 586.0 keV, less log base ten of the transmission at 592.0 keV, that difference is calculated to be 0.05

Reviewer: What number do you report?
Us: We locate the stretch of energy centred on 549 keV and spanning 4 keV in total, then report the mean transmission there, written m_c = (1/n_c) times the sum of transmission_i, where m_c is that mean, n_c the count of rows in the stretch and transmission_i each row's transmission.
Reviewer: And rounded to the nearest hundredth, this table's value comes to 1.69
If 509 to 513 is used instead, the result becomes 1.51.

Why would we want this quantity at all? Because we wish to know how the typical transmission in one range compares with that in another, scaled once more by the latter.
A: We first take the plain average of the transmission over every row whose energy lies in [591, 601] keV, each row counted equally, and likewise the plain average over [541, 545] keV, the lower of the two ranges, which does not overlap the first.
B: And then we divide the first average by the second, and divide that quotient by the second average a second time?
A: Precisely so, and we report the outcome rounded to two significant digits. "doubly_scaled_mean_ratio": 0.43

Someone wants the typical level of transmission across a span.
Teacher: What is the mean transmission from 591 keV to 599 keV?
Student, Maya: 1.1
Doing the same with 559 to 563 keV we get 1.2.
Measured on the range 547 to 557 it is 1.6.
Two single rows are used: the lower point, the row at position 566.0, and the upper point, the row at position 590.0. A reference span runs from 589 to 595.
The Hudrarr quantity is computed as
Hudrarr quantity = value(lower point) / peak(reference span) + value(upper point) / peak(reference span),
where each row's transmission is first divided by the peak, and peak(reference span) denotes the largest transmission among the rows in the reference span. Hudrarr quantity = 1.85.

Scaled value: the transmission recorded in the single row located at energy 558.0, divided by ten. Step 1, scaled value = 0.13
